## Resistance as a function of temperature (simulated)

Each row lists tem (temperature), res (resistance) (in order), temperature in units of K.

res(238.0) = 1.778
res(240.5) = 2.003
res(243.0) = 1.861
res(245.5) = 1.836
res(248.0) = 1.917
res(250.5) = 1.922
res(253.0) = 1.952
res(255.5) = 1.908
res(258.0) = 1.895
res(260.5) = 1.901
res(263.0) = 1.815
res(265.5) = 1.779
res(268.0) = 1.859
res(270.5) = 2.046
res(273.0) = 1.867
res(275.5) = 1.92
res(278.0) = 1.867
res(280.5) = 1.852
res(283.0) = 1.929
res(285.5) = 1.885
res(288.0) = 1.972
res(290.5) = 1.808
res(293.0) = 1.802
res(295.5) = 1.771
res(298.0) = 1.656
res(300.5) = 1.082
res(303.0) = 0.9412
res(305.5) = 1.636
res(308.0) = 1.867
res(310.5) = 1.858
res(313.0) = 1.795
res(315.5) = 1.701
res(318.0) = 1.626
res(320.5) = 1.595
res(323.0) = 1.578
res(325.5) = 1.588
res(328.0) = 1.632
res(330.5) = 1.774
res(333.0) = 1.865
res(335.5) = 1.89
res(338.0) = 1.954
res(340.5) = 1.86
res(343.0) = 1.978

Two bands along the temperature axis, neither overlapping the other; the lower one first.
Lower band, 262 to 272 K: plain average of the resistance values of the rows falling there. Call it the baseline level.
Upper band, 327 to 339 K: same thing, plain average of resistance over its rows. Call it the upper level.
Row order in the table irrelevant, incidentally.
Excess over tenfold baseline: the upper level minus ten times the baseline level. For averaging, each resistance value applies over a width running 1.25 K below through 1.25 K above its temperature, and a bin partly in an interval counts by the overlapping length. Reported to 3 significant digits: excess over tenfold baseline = -16.9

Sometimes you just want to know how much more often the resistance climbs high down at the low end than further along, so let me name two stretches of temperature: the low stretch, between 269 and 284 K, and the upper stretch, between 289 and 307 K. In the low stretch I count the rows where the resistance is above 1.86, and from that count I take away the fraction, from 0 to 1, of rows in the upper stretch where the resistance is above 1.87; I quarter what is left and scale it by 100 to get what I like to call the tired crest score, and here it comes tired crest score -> 125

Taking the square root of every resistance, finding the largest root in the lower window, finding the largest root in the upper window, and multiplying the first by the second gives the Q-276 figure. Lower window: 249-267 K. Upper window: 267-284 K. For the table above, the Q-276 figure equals 2.00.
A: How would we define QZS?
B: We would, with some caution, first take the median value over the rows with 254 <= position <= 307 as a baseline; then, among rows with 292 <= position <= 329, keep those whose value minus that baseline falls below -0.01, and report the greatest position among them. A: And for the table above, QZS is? 328.0 K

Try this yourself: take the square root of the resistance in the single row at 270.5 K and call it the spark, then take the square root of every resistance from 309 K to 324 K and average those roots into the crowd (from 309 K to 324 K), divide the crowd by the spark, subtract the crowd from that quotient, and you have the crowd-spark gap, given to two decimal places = -0.39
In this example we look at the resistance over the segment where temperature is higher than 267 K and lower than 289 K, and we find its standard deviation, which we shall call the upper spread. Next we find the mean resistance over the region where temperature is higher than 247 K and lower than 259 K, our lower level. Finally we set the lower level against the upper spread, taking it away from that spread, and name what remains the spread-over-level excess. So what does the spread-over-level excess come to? -1.86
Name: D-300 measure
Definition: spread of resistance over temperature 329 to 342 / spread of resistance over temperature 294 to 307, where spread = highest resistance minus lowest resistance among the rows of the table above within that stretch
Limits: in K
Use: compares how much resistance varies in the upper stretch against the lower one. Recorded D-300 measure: 0.22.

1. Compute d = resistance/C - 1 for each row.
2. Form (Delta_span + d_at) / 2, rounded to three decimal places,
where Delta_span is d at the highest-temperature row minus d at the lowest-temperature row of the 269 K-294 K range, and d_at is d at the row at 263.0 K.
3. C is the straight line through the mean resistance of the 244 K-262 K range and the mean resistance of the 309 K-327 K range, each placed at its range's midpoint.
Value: -0.059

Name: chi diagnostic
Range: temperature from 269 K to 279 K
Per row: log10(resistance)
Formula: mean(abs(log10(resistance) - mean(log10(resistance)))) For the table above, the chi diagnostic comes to 0.0134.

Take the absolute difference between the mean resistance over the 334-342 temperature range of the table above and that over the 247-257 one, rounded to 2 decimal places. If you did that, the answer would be 0.02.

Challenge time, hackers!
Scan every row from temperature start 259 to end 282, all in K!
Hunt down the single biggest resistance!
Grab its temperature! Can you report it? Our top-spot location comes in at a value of 270.5 K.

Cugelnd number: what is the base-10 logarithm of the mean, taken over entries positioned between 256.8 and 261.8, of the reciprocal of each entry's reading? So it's -0.278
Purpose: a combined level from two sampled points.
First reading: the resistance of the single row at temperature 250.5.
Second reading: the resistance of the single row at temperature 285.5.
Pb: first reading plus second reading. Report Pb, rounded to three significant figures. 3.81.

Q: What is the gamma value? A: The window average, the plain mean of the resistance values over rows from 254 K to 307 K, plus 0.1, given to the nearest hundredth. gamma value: 1.87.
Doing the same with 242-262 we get 2.00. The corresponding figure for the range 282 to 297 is 1.96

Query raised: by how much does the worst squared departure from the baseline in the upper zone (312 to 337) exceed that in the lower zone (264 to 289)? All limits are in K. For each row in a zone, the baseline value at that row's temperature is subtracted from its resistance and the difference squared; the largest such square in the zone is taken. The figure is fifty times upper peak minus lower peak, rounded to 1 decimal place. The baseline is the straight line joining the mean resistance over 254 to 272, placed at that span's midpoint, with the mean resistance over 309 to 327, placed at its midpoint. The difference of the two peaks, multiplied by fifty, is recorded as 2.1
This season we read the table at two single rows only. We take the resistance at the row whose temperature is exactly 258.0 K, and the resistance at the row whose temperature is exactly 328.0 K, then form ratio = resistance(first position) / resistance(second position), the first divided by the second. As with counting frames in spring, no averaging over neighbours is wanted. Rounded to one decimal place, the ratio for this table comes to 1.2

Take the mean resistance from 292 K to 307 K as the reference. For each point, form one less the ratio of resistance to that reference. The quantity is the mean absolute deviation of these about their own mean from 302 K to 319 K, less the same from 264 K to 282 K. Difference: 0.10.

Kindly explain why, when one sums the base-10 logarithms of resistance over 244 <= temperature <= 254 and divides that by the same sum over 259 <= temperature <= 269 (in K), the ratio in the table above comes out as 1.06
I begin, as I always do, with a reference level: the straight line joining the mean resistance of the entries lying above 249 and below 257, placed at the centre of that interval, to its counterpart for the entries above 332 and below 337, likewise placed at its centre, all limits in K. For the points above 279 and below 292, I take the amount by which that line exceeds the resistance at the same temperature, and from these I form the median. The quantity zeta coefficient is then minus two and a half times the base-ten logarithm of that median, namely 4.1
